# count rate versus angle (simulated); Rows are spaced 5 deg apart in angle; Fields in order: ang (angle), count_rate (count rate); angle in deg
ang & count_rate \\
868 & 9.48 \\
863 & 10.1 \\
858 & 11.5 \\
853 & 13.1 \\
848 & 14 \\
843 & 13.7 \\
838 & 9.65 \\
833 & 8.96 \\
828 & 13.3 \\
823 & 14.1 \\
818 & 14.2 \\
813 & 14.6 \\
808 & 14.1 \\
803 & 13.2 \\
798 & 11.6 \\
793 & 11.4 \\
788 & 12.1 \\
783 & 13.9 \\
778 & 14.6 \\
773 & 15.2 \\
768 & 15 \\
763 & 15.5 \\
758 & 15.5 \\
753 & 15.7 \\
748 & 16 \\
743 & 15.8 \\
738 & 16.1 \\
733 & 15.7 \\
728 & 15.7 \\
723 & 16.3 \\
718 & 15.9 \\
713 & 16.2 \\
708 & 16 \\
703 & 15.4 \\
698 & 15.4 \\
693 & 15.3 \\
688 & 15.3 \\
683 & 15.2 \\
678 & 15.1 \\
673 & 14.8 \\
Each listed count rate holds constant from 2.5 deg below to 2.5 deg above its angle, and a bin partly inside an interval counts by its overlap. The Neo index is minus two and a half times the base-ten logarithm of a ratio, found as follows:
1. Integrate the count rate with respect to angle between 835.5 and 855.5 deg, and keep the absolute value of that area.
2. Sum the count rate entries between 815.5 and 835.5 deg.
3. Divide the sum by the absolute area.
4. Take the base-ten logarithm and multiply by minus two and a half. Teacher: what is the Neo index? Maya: 1.75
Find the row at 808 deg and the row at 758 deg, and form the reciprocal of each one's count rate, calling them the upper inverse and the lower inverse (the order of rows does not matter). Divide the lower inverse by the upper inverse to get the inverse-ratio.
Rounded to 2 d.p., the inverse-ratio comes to 0.91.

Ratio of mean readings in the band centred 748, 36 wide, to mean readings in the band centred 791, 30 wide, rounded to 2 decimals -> 1.23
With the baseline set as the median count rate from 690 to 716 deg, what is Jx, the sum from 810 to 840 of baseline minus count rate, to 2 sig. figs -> 18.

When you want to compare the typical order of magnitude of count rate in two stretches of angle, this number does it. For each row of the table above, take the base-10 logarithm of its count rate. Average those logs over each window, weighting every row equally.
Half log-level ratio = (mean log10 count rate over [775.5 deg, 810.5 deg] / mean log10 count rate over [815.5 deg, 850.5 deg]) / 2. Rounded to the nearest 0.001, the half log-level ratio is 0.509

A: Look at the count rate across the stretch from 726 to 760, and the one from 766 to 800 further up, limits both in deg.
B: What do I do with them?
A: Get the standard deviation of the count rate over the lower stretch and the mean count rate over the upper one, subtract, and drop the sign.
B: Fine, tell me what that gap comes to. 13.2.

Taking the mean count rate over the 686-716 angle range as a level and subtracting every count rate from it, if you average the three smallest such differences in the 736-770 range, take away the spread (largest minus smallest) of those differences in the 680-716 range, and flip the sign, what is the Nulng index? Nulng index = 1.4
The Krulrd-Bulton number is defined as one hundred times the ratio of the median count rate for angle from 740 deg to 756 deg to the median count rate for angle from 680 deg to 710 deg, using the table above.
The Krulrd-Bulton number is 103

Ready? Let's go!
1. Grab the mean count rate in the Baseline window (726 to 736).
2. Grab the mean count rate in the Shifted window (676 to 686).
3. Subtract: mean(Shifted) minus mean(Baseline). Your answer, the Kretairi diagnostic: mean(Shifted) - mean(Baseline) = -1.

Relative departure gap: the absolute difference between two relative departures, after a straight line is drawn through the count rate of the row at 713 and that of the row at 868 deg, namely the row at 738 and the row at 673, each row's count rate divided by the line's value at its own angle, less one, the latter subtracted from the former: 0.24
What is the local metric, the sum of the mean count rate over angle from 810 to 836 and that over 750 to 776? 28.4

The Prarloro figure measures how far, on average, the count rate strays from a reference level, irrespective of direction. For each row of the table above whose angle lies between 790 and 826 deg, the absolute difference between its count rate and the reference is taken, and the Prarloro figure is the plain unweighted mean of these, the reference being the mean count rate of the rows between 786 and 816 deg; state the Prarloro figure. 1.2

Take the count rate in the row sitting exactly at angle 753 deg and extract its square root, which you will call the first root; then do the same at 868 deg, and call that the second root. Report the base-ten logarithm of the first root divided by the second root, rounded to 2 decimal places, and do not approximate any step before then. 0.11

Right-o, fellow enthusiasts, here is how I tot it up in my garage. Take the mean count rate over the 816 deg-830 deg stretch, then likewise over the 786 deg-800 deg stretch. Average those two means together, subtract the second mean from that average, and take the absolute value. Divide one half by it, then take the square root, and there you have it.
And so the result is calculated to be 0.68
